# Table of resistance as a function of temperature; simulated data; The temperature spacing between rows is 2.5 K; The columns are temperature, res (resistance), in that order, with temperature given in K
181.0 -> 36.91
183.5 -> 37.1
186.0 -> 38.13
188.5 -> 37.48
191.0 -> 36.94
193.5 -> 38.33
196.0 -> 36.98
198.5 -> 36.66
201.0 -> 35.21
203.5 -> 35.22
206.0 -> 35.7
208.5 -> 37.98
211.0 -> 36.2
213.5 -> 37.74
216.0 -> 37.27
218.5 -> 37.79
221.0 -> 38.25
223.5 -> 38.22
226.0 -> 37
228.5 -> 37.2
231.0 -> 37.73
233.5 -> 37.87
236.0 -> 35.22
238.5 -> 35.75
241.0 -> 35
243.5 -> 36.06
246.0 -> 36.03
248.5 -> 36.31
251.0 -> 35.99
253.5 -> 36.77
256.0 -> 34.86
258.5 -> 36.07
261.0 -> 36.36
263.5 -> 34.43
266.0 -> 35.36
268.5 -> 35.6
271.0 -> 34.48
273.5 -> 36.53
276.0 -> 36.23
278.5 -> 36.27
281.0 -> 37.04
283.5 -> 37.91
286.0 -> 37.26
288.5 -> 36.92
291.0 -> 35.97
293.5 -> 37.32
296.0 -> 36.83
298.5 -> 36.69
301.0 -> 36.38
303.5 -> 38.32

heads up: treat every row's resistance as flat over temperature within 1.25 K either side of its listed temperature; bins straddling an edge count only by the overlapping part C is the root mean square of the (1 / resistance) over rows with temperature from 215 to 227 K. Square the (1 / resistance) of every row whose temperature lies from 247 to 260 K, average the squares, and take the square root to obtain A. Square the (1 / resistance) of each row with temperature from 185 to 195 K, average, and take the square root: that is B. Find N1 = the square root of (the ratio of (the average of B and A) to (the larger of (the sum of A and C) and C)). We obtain 0.707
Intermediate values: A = 0.0278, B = 0.0265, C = 0.0265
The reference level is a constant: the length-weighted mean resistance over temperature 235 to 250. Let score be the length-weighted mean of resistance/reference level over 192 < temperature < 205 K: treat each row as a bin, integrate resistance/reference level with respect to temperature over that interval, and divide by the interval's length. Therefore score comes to 1.02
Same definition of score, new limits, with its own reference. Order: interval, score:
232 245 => 1.01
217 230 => 1.05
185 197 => 1.05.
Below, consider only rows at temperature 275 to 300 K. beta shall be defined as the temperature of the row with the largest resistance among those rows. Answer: 283.5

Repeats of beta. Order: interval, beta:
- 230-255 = 233.5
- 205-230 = 221.0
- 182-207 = 193.5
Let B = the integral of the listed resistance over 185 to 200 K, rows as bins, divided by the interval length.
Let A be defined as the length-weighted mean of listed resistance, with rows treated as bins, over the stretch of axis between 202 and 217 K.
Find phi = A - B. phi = -0.7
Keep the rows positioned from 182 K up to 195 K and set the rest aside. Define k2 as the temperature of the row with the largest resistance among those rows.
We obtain 193.5 K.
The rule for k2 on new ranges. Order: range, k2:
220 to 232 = 221.0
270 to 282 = 281.0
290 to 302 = 293.5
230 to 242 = 233.5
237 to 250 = 248.5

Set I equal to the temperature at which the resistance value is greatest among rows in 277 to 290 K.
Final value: 283.5 K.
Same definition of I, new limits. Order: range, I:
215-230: 221.0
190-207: 193.5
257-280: 273.5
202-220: 208.5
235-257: 253.5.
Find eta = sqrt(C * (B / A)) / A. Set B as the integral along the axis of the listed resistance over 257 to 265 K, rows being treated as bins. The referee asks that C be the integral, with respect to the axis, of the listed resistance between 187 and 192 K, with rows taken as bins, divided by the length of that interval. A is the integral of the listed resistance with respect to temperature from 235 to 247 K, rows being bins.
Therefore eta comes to 0.012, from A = 427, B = 285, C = 37.3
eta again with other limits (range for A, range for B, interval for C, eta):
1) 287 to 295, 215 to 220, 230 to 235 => 0.017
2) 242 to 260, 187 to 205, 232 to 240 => 0.009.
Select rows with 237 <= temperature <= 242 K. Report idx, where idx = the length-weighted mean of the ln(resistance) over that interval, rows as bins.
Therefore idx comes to 3.57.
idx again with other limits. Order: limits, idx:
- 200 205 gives 3.56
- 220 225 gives 3.64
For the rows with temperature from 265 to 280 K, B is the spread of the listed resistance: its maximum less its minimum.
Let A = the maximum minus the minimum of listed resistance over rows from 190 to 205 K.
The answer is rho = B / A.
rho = 0.7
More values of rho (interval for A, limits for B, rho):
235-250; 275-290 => 1.3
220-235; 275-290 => 1.3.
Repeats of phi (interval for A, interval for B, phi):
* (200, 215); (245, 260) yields 0.4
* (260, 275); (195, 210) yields -0.8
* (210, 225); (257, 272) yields 2.2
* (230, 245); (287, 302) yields -0.5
